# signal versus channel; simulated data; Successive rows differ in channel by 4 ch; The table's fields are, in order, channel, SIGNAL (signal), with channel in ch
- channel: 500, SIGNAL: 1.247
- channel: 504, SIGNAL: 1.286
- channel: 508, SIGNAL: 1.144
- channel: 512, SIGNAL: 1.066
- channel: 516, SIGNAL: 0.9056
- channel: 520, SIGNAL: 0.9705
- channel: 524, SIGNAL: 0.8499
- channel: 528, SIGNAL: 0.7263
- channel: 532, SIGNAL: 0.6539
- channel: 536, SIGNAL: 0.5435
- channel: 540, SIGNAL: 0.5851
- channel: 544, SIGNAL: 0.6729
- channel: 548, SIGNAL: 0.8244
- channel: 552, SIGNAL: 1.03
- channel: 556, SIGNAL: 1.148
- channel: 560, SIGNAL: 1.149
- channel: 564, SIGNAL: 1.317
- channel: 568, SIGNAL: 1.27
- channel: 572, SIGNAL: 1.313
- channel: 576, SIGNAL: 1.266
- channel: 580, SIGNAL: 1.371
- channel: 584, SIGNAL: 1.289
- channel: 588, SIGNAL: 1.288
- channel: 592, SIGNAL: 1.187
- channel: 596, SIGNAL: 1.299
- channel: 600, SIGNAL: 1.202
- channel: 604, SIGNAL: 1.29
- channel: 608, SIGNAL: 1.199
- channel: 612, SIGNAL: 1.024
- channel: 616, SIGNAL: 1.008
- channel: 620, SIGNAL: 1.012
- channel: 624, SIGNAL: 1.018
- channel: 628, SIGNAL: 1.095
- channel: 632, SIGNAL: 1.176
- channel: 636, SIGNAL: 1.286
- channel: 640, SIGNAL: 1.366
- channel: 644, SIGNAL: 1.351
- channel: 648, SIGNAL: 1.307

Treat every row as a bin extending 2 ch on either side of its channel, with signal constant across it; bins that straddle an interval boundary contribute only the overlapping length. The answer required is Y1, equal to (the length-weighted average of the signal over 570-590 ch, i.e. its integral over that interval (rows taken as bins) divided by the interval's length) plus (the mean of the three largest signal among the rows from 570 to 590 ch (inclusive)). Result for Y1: 2.63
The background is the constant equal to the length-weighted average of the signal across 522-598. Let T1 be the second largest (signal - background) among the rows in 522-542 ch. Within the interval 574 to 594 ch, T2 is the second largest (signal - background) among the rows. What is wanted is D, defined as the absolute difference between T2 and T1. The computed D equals 0.56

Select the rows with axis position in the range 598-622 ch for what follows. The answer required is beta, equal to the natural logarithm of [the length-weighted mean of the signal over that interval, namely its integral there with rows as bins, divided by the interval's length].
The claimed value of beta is 0.12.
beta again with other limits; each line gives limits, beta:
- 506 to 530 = -0.06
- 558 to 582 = 0.25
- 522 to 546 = -0.40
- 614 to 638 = 0.09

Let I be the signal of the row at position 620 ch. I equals 1.012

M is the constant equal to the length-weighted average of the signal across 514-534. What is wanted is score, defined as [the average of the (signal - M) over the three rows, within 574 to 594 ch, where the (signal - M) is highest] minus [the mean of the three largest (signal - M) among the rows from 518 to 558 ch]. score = 0.27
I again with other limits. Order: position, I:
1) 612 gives 1.024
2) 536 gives 0.5435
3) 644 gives 1.351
